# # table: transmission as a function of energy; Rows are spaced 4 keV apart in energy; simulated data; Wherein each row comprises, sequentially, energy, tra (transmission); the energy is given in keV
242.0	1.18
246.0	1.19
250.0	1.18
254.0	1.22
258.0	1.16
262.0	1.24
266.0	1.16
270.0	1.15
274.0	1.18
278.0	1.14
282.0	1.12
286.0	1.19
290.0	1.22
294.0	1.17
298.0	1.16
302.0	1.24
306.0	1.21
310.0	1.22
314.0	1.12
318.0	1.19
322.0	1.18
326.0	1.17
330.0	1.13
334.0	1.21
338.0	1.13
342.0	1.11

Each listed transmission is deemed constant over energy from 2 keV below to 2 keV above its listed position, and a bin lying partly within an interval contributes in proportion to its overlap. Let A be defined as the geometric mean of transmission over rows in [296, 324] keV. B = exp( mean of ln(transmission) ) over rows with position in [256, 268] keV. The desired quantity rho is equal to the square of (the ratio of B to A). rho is 1.00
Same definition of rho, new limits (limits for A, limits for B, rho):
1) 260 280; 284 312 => 1.05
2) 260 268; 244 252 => 0.98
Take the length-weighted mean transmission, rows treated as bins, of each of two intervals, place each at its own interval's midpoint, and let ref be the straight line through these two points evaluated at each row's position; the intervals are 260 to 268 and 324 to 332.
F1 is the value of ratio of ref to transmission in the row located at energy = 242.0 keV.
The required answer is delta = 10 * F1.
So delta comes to 10.3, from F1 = 1.03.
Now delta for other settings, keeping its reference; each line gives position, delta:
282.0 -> 10.6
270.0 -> 10.4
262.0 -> 9.7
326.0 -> 9.8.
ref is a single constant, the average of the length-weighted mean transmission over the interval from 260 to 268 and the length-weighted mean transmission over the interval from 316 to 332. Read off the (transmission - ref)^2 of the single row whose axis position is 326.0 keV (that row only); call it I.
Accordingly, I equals 0.0002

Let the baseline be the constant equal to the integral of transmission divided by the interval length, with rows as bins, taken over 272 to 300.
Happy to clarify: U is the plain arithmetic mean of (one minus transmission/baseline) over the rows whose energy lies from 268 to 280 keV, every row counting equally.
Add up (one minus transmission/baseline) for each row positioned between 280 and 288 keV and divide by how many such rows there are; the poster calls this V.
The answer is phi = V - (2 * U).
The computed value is -0.01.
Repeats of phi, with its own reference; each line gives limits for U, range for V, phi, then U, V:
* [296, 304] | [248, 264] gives 0.03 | -0.0269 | -0.027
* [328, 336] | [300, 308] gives -0.05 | -0.0012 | -0.048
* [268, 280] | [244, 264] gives -0.05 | 0.0102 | -0.025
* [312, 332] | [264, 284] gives 0.00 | 0.0090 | 0.016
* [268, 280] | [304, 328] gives -0.03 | 0.0102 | -0.011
